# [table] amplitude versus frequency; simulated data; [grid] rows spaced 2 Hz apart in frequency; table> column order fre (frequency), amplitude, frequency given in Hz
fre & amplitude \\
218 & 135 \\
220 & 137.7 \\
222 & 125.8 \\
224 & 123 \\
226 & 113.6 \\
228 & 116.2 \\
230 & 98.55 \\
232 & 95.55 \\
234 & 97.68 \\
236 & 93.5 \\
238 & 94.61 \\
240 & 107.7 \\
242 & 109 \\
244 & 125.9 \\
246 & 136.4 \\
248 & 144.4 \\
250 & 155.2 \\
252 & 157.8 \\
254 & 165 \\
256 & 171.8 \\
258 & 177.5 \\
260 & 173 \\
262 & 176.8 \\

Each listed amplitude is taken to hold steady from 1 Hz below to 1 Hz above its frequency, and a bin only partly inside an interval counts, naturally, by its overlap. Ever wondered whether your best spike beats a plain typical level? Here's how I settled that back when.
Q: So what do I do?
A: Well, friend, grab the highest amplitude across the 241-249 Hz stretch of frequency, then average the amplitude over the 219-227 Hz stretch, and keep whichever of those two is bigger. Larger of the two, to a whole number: 144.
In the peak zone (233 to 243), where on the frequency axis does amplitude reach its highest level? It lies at 242 Hz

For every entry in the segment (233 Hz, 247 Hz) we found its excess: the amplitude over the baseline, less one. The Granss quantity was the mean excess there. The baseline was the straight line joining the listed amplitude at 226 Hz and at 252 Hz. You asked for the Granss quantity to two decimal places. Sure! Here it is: -0.21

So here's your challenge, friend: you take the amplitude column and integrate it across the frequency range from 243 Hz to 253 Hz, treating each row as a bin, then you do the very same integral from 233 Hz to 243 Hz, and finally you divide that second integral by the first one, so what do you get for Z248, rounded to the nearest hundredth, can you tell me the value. 0.70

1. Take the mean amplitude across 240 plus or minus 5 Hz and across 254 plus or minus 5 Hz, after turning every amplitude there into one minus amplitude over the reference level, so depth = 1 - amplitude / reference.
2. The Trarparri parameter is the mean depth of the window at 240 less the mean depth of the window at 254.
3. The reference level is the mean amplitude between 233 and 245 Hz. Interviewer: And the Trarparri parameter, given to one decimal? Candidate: 0.6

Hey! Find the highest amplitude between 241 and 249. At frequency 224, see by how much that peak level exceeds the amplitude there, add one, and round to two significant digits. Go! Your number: 22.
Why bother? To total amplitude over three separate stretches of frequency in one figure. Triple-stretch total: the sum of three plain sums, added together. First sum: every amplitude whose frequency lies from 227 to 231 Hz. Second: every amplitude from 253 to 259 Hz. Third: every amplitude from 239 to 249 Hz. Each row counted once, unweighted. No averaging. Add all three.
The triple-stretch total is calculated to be 1352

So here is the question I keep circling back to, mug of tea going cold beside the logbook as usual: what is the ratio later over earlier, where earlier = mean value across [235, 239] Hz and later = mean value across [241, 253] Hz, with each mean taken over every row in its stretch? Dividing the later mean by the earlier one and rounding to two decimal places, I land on 1.47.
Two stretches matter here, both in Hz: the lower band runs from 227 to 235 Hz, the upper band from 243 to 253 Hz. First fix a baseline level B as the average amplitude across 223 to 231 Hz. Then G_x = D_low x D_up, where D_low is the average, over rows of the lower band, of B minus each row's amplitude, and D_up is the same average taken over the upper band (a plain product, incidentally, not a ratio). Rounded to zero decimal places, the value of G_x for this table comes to -337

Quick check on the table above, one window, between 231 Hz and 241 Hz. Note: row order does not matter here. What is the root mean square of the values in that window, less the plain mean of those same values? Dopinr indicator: 0.13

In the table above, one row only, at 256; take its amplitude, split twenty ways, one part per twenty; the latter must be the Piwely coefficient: 9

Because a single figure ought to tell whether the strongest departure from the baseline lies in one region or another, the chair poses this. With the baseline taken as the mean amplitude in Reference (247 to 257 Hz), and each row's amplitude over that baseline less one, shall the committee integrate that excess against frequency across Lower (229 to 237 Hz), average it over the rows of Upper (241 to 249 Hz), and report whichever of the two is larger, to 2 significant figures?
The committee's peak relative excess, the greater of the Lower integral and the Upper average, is -0.19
